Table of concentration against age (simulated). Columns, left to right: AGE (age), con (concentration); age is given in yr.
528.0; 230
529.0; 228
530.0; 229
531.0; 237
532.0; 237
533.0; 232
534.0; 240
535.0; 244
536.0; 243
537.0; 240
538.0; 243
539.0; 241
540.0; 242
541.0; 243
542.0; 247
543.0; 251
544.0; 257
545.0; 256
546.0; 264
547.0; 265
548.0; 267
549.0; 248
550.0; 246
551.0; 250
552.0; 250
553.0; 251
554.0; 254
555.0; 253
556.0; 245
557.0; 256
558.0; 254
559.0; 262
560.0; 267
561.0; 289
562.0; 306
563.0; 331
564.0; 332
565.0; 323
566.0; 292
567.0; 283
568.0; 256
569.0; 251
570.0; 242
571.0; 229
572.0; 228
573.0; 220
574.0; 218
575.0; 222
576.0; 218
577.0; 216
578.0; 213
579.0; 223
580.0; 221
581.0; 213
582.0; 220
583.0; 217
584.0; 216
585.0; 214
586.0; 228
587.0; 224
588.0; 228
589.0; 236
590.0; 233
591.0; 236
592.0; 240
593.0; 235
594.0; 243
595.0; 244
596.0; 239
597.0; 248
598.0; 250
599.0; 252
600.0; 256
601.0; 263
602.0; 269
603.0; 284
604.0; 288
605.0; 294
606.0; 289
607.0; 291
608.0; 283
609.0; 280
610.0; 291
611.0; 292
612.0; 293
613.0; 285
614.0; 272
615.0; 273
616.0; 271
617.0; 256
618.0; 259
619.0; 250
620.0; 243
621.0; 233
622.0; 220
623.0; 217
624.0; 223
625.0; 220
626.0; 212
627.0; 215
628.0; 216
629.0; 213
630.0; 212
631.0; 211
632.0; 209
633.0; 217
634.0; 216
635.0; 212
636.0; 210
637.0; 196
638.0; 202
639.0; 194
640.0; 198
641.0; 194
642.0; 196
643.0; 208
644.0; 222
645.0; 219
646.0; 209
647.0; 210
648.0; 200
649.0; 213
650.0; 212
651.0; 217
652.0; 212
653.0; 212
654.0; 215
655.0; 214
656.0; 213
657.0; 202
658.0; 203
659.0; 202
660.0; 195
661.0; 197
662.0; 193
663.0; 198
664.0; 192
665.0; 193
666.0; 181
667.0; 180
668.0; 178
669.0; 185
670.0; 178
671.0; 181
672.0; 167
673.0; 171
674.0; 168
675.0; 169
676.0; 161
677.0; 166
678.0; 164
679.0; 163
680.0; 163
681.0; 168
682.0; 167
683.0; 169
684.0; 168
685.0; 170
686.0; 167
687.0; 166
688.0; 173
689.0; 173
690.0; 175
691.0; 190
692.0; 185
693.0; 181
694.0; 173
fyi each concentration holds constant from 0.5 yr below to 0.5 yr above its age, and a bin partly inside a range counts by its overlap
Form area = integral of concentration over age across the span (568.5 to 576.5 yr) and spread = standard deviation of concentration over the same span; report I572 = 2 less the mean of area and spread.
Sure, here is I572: -918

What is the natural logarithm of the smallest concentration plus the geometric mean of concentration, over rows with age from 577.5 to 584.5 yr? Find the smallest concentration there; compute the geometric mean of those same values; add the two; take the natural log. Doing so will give 6.07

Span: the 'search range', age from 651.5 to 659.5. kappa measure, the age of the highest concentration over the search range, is 654.0 yr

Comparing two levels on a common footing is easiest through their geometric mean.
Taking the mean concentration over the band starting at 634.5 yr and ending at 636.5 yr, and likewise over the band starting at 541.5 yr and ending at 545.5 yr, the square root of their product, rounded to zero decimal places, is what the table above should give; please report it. 231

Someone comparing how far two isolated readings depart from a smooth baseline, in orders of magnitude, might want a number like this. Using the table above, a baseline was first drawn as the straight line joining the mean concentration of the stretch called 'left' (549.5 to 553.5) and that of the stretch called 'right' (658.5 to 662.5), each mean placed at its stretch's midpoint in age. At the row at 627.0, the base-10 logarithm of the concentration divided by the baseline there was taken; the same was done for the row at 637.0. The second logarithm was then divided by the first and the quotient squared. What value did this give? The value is 37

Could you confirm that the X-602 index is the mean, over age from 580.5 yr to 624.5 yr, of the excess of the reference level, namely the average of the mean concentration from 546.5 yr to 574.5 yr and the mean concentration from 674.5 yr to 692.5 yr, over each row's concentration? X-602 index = -36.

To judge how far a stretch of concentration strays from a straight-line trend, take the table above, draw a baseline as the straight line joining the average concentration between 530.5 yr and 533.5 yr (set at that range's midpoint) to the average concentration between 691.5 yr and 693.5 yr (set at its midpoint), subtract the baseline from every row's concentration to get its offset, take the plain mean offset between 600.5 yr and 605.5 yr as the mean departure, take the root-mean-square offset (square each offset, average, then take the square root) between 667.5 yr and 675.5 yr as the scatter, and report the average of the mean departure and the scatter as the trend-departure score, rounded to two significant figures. 42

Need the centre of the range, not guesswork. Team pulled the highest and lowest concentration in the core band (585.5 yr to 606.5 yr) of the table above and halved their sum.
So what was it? 259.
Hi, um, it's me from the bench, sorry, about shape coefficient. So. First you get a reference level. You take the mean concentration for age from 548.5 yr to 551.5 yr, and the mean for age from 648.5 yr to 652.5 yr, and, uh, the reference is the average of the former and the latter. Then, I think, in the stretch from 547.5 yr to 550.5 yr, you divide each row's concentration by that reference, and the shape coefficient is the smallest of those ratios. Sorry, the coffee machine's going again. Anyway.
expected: 1.07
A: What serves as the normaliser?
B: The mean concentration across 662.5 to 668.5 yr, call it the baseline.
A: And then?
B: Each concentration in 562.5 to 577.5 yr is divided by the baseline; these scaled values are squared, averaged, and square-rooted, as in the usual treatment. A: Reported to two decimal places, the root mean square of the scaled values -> 1.39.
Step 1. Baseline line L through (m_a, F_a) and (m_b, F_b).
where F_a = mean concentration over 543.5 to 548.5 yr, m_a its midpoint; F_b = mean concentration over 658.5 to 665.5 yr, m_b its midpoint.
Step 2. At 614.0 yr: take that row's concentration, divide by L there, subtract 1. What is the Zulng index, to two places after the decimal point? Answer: 0.22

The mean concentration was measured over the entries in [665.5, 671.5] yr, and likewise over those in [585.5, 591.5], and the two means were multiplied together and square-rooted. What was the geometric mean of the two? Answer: 204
